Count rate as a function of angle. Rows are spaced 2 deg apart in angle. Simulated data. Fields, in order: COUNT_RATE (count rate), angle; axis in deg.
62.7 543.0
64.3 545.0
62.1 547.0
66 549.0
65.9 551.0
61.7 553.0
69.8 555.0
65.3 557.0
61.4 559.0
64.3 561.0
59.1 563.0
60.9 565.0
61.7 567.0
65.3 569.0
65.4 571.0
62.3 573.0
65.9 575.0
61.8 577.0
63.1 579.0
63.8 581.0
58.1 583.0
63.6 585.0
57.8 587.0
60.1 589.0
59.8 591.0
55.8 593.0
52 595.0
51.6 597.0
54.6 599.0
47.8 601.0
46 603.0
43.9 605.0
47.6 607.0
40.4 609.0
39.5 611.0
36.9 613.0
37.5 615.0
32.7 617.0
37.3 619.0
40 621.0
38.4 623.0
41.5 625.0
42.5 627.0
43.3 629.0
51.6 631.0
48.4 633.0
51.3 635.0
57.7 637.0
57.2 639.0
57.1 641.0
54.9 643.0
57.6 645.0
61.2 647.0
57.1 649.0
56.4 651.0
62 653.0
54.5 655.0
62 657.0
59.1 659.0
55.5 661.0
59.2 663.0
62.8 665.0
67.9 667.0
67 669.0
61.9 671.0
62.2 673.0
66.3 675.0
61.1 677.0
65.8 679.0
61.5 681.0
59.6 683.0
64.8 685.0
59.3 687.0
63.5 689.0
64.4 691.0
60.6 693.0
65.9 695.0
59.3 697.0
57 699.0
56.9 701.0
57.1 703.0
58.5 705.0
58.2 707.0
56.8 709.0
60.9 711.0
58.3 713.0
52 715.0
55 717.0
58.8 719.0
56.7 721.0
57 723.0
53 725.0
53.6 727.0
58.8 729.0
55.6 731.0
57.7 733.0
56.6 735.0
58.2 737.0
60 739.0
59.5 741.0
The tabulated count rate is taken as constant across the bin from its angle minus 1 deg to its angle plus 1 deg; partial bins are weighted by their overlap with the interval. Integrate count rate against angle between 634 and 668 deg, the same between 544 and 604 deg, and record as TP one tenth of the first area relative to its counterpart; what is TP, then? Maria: 0.055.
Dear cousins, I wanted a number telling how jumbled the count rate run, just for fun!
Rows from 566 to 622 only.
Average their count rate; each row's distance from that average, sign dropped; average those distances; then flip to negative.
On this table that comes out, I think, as -9.3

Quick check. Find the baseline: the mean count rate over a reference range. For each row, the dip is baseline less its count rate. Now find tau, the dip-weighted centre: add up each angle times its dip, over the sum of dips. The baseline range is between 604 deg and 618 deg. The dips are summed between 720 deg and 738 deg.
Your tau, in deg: 729.2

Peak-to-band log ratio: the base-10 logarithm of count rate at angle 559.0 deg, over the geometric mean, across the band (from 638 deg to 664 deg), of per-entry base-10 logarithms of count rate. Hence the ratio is 1.01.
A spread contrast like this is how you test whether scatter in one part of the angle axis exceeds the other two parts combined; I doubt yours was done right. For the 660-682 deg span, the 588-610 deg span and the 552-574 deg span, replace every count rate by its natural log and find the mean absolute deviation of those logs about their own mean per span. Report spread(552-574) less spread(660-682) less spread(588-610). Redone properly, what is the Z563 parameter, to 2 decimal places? -0.11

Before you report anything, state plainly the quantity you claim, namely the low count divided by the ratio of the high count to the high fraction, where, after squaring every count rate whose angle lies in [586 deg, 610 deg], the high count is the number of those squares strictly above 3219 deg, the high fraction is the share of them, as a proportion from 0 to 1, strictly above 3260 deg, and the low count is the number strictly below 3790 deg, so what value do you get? 1.0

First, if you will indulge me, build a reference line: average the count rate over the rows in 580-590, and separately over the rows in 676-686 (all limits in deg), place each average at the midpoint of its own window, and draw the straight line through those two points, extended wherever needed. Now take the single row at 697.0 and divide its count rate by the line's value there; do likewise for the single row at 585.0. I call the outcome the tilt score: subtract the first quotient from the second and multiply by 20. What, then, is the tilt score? 2.1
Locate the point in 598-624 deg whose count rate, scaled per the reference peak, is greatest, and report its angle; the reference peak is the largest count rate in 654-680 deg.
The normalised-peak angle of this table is 599.0 deg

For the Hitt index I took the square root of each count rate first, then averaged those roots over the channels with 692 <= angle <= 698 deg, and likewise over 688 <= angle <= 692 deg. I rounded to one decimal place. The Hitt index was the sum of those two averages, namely 15.9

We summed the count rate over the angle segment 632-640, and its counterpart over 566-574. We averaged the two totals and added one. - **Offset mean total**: 236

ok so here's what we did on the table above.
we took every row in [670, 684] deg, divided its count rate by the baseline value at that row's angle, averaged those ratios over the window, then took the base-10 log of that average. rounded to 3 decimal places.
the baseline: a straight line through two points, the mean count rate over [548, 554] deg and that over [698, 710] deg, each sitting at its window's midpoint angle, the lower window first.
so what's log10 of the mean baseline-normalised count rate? 0.028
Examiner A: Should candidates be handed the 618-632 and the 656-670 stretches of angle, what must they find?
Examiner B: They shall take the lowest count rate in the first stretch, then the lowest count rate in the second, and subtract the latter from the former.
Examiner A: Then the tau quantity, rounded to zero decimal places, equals -18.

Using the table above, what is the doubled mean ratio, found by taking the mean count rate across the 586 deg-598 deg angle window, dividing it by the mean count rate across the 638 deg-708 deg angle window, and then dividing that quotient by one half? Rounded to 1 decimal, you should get 1.9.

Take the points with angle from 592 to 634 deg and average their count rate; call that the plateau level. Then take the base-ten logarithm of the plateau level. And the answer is 1.65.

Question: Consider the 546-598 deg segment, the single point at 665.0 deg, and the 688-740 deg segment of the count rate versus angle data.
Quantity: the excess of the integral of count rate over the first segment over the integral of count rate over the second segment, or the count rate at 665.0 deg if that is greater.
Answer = 188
